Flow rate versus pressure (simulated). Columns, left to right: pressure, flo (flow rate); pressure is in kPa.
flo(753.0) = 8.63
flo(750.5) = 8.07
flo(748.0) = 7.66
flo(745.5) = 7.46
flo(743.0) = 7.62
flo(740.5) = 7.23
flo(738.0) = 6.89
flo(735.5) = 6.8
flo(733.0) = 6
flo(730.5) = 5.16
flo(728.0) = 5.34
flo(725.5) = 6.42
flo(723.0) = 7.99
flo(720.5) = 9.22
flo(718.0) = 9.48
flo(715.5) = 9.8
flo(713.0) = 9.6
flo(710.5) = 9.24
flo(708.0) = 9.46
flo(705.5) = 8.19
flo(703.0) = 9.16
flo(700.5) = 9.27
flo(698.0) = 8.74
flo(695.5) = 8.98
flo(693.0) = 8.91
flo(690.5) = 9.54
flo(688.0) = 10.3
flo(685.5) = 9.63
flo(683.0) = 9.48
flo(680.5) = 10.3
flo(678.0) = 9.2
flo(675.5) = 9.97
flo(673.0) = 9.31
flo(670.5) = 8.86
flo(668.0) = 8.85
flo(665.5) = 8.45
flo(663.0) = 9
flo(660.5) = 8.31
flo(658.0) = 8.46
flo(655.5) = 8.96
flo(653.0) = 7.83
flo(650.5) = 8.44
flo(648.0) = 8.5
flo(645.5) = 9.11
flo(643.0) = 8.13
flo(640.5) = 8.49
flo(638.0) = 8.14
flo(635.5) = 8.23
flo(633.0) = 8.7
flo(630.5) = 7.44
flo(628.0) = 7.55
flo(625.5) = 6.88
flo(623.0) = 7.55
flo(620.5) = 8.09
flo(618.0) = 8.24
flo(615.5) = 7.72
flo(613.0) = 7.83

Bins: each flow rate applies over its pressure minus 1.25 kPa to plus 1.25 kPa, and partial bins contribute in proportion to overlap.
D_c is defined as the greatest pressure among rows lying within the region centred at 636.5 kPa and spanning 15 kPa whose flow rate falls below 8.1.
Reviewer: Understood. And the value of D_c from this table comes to 630.5 kPa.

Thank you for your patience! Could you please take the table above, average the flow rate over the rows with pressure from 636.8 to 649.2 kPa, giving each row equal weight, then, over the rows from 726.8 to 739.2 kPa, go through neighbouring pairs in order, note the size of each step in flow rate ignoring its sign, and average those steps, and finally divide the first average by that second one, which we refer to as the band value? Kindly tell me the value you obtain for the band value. 17.7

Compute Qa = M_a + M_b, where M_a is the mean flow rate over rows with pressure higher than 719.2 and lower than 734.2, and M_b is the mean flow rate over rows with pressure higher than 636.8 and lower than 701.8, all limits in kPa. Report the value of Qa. 15.7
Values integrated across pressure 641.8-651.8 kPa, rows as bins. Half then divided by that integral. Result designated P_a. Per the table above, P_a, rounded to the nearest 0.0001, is 0.0059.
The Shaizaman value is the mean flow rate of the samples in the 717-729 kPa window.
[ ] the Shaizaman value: 7.7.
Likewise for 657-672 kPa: 8.7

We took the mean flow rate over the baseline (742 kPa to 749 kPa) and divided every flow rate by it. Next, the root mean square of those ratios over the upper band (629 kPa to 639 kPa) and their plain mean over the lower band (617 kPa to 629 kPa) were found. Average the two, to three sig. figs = 1.04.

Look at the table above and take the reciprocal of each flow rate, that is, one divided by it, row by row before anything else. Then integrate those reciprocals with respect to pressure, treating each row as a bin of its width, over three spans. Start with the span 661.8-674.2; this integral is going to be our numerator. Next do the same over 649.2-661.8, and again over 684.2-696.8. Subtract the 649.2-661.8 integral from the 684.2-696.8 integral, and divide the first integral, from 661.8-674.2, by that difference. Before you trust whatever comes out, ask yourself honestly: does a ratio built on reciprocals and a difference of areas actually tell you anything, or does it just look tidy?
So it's -8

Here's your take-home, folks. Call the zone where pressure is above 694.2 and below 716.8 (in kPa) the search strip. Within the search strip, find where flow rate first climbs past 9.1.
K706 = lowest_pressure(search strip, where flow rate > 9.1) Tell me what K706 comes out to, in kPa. 700.5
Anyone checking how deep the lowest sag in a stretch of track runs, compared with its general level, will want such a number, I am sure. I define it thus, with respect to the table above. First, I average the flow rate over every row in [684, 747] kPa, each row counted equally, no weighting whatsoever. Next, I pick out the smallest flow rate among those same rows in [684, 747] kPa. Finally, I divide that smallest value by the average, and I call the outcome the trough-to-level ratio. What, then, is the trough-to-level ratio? 0.62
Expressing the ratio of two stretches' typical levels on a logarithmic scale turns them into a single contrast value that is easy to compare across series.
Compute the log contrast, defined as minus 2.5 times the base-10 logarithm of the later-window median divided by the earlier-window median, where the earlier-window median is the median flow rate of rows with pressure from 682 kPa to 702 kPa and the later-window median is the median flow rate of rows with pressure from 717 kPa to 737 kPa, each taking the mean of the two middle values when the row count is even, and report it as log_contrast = 0.38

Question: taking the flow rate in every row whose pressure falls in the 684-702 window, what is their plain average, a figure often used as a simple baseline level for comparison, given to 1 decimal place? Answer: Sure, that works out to 9.3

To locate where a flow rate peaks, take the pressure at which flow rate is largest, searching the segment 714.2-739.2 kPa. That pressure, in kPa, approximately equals 715.5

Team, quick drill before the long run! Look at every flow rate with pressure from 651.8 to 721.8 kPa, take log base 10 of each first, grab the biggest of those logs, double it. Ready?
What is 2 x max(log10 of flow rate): 2.03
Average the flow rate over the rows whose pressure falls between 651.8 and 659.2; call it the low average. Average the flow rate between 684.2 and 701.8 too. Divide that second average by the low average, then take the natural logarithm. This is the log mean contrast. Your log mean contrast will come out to 0.10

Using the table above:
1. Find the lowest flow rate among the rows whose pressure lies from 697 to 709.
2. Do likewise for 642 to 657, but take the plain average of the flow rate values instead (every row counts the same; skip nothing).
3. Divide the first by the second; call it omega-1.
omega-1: 0.96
